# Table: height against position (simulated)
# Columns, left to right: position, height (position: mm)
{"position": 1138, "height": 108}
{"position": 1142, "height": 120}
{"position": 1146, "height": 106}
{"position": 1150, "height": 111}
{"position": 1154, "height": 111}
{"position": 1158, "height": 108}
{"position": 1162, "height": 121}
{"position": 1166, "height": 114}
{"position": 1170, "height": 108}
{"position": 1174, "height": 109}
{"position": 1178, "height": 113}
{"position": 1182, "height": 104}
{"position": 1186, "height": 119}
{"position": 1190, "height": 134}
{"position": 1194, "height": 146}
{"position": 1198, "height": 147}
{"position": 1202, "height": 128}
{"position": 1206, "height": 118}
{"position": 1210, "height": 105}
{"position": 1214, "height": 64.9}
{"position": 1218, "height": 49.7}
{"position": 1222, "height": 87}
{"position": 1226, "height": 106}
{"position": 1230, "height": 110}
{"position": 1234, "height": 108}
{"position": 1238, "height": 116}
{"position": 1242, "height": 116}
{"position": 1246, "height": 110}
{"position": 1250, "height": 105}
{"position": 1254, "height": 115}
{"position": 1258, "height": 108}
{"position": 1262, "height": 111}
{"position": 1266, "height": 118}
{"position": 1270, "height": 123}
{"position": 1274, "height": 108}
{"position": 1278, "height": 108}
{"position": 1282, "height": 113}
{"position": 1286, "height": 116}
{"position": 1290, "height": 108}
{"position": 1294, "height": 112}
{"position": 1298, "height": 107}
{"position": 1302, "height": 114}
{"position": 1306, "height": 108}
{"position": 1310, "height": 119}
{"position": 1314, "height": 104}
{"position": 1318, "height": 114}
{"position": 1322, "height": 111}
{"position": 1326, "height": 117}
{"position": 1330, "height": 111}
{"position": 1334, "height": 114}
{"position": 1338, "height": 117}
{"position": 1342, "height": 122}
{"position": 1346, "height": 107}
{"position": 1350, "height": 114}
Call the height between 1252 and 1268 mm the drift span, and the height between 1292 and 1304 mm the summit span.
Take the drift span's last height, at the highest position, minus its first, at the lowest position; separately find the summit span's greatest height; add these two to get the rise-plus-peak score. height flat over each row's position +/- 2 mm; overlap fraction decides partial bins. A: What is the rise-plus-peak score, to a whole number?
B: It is 117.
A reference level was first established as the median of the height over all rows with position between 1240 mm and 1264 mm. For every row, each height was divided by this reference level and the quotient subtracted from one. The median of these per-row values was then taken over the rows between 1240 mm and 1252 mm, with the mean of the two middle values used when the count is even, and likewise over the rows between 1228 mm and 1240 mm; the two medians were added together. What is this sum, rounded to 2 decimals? 0.01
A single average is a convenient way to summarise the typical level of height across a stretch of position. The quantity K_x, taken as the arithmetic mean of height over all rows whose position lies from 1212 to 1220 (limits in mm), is 57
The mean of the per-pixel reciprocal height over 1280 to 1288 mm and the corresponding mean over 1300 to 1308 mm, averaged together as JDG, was 0.0089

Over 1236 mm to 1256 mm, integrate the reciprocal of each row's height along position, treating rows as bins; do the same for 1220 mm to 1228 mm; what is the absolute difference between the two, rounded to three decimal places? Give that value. 0.094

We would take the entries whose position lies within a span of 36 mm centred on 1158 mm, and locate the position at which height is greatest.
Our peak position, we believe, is 1162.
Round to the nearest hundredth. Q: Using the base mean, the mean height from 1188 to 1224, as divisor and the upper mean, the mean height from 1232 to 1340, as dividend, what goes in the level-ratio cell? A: 1.03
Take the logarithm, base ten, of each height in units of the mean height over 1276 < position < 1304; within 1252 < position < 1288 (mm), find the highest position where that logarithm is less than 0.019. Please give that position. 1286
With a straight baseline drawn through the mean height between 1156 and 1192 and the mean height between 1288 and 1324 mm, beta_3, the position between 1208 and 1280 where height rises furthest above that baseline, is 1270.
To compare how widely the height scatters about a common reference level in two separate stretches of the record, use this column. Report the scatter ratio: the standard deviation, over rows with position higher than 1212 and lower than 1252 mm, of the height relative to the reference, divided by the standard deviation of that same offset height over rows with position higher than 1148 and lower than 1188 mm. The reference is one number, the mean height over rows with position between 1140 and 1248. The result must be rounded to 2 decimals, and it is 4.41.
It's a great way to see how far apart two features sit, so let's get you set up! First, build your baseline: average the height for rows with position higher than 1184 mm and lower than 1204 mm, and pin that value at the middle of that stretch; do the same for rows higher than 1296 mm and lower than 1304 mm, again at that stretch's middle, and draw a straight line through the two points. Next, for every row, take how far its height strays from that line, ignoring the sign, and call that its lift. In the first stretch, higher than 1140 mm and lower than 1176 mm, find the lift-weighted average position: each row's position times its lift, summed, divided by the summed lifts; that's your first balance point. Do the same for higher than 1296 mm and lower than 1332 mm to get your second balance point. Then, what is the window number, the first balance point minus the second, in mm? -159.7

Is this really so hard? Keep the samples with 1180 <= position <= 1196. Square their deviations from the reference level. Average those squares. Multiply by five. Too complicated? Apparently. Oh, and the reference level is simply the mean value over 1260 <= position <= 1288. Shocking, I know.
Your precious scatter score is 1953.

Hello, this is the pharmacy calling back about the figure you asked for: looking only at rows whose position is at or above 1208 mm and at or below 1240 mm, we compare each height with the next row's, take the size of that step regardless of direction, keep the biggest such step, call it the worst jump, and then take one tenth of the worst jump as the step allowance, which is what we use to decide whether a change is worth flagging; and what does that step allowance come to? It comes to 4.01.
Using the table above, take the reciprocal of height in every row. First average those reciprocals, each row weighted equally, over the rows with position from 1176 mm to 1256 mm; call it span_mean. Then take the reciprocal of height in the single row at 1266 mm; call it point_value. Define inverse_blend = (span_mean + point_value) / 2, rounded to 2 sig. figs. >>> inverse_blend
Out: 0.0091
